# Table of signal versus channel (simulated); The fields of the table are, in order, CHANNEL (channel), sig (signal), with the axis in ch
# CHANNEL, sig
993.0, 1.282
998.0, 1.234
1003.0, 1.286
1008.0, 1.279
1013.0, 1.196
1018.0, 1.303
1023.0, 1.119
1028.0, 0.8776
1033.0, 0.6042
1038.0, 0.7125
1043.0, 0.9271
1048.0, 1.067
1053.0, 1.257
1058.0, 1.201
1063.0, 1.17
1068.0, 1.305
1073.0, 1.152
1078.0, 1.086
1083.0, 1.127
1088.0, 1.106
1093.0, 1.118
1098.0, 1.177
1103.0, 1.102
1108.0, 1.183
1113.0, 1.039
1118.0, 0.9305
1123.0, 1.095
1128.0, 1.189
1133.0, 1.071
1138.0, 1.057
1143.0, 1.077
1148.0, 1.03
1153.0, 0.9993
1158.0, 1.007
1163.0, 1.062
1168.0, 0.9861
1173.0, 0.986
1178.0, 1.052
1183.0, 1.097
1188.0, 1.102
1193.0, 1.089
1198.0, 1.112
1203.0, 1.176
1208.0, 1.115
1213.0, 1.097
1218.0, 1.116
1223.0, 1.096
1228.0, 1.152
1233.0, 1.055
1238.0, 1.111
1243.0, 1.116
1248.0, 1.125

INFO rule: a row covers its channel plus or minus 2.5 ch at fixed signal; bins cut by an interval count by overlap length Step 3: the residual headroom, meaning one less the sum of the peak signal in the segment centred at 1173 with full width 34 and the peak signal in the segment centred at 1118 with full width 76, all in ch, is -1.29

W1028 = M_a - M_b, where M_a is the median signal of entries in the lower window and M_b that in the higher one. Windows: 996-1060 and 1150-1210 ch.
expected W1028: 0.12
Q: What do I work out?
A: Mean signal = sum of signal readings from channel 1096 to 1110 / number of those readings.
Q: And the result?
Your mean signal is 1.15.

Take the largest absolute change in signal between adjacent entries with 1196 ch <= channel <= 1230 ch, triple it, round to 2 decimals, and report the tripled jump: 0.19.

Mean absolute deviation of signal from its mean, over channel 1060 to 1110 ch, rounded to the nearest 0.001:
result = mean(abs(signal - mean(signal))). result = 0.045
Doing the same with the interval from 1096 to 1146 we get 0.057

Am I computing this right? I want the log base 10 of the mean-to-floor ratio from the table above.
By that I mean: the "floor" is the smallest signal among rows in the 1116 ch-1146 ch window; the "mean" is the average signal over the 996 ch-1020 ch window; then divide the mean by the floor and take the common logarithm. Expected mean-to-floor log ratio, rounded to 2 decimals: 0.13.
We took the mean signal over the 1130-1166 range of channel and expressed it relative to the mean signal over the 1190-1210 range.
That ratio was 0.93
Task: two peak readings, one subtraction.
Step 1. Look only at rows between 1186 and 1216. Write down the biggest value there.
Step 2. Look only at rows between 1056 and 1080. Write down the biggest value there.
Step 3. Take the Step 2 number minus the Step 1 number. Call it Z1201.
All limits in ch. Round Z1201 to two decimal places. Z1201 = 0.13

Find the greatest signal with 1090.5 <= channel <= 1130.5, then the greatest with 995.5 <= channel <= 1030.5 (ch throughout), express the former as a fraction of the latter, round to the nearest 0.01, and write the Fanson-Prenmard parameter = 0.91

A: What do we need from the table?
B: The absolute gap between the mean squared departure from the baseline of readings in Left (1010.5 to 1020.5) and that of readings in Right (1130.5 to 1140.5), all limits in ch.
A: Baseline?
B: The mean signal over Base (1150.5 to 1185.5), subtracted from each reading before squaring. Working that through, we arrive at 0.0509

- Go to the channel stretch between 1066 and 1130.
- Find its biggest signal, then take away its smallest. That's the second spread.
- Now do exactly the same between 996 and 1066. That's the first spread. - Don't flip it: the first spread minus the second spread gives 0.32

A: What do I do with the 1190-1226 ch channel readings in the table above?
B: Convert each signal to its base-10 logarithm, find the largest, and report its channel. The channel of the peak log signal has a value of 1203.0 ch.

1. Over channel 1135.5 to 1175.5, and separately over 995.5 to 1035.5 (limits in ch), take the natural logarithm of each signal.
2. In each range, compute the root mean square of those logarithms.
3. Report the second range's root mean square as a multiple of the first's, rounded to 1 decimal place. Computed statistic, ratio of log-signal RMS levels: 6.4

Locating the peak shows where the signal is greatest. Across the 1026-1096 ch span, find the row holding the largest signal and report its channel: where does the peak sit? 1068.0 ch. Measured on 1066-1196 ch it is 1068.0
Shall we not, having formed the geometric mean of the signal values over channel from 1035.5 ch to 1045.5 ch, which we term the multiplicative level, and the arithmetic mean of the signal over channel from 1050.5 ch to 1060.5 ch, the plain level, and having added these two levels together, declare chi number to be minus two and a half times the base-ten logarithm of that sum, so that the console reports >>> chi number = -0.78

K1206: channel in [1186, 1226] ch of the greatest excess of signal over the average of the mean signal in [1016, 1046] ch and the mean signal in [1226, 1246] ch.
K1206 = 1203.0 ch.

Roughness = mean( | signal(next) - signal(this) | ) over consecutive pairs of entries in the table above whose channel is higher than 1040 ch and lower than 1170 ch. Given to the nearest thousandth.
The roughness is 0.078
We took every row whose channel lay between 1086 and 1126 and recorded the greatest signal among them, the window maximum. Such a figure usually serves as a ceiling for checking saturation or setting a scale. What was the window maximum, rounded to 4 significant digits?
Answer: 1.183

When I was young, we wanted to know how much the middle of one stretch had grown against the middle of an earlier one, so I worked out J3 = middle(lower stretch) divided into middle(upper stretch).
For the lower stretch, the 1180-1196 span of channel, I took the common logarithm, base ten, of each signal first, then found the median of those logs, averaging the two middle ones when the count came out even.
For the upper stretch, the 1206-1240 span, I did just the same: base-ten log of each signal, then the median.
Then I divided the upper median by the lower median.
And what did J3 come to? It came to 1.1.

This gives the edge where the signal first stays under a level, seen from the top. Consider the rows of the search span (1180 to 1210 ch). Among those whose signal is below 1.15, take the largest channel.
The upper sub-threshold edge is 1208.0 ch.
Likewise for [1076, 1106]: 1103.0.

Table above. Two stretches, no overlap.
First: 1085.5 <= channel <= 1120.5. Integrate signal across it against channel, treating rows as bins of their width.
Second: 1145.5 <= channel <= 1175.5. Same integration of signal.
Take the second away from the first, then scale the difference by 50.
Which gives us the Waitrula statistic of 396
